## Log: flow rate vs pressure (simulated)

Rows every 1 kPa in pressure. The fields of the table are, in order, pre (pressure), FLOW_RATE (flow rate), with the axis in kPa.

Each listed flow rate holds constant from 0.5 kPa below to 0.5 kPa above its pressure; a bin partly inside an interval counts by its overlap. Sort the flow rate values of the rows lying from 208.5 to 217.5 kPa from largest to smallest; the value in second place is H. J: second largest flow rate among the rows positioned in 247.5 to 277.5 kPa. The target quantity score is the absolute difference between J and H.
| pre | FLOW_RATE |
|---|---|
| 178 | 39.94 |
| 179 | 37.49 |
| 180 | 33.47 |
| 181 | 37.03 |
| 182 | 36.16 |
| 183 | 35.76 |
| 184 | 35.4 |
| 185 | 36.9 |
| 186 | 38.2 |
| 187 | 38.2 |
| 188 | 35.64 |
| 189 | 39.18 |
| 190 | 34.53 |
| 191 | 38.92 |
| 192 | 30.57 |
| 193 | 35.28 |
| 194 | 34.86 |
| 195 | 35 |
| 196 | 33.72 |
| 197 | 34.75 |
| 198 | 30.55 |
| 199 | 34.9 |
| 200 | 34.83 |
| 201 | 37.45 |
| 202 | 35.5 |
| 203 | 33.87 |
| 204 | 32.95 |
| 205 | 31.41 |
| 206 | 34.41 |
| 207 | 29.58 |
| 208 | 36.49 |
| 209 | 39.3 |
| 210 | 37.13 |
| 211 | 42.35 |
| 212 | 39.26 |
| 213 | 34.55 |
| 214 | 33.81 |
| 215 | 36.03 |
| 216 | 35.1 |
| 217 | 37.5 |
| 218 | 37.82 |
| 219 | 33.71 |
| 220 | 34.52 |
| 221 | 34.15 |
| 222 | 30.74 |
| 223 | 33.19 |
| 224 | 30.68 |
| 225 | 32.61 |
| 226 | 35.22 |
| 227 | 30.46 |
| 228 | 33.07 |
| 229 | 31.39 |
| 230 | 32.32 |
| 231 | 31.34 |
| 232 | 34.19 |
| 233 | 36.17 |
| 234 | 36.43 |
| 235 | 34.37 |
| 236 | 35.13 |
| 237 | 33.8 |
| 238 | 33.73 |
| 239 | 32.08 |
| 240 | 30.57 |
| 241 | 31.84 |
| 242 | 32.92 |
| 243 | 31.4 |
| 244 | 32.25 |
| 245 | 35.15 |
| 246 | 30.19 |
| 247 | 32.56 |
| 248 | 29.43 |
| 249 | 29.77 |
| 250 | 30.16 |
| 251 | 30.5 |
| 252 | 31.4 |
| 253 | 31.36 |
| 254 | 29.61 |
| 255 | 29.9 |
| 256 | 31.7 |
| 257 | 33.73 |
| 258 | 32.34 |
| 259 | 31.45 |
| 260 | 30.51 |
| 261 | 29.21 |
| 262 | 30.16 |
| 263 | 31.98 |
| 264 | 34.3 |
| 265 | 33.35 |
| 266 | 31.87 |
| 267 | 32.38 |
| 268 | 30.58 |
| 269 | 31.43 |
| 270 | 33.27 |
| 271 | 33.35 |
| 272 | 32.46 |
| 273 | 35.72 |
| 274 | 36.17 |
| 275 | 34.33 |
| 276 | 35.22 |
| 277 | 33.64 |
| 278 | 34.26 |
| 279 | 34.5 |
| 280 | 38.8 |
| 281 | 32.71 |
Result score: 3.6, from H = 39.3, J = 35.72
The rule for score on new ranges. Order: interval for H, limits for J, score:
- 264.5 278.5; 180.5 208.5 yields 3.2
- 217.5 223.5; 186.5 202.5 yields 4.4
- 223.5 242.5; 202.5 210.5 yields 1.0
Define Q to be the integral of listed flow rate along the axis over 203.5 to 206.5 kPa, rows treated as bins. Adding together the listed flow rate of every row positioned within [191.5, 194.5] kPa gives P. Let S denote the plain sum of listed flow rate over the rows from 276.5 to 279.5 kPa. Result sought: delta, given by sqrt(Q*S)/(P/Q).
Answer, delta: 99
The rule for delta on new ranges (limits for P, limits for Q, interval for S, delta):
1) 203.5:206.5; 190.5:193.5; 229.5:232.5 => 107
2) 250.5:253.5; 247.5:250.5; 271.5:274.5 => 93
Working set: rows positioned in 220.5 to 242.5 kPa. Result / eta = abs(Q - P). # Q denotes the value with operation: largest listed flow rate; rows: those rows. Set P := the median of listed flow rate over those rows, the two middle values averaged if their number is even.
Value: 3.4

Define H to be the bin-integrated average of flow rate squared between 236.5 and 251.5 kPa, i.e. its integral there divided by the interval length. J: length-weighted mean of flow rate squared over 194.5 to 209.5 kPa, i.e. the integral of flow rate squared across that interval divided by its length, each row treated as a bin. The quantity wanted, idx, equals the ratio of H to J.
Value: 0.85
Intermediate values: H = 1011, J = 1183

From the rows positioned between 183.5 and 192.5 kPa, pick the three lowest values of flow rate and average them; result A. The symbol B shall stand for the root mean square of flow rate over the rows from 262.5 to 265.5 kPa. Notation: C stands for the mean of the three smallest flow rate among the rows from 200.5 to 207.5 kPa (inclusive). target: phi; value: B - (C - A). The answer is 35.4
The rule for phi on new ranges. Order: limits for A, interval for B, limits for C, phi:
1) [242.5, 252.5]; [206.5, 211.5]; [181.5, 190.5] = 31.8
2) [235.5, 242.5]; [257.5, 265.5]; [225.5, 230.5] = 31.8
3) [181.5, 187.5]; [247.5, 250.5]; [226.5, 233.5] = 34.5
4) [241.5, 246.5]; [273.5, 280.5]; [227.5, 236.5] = 34.9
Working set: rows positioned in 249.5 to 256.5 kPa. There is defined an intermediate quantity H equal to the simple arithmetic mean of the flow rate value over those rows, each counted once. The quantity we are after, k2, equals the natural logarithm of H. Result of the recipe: 3.42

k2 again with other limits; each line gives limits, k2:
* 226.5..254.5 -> 3.47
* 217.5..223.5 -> 3.53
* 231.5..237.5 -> 3.56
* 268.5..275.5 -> 3.52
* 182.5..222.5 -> 3.57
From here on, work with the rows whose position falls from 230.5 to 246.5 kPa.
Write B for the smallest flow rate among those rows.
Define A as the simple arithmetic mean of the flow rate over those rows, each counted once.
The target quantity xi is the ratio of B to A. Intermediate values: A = 33.2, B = 30.19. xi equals 0.909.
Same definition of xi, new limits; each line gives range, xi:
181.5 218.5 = 0.830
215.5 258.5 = 0.900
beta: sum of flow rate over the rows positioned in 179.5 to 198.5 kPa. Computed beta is 674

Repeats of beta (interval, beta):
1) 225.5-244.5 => 629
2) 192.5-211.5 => 664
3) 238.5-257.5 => 597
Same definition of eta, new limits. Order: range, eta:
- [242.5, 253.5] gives 3.8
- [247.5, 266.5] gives 2.9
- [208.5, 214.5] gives 4.2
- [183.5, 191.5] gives 1.6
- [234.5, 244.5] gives 2.5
